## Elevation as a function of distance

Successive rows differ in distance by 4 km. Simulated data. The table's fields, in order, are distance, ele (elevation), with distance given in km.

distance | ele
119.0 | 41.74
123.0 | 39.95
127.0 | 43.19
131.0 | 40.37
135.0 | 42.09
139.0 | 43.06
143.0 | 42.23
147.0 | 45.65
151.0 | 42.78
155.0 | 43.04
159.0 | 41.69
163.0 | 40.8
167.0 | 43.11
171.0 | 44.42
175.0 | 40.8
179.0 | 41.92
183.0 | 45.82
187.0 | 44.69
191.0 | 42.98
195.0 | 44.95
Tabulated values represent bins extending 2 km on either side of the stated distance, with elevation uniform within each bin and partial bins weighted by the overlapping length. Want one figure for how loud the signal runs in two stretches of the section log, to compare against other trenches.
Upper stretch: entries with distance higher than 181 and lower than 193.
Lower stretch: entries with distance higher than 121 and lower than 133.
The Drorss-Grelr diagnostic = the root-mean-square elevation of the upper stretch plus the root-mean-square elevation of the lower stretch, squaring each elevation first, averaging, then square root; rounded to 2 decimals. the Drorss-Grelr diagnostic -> 85.71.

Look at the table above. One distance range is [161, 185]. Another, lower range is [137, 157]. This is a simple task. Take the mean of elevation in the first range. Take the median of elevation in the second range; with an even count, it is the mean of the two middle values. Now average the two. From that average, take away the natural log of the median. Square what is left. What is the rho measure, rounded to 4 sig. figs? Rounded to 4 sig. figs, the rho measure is 1534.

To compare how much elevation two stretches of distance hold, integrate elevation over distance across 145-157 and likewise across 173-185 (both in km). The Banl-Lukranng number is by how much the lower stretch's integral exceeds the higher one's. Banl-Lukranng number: 12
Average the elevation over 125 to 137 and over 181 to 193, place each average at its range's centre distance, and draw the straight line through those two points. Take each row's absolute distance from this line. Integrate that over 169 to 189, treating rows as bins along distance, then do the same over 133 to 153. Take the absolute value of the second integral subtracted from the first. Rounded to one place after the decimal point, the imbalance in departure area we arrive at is 14.5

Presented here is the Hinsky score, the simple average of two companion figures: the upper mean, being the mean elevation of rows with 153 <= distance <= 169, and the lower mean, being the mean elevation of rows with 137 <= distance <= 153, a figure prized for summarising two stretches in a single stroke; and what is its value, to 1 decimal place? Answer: 42.8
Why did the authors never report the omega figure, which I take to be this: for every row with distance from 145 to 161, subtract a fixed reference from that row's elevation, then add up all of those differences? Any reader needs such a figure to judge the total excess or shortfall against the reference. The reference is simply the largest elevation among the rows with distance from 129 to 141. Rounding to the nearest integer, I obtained 1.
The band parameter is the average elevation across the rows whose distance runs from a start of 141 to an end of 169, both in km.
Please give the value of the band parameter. 42.8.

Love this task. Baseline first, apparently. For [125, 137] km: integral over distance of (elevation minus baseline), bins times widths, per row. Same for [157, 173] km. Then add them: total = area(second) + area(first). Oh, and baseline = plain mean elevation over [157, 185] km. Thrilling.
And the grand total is -12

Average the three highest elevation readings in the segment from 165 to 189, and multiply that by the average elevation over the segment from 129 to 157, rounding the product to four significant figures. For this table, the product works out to 1923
